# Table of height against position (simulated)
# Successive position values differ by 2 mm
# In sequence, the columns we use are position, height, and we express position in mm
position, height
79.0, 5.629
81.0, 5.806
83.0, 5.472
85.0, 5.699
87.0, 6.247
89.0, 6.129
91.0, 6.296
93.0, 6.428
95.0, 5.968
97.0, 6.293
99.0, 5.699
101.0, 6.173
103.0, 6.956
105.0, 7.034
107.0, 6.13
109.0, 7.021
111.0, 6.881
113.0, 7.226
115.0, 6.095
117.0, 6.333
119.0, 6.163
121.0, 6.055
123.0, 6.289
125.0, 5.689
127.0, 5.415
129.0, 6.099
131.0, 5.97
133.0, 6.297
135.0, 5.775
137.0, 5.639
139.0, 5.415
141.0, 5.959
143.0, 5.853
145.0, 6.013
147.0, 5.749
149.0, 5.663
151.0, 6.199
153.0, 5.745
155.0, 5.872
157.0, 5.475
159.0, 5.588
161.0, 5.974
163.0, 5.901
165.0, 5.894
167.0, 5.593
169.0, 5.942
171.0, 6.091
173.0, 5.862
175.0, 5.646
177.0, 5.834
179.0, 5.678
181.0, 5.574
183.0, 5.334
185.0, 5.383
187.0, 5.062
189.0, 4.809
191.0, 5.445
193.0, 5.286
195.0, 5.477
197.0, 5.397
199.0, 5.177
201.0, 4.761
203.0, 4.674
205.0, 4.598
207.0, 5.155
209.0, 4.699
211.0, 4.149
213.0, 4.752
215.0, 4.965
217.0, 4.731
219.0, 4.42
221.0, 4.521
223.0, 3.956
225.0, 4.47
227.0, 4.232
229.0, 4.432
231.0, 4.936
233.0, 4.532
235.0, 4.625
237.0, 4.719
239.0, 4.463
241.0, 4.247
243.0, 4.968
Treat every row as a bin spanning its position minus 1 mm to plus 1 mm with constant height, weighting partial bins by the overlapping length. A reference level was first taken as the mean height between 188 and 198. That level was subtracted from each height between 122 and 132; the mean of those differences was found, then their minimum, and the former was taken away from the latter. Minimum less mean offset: -0.48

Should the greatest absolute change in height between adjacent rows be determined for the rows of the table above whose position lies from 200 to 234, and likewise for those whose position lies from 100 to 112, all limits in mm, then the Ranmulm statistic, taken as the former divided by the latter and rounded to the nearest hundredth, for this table 0.67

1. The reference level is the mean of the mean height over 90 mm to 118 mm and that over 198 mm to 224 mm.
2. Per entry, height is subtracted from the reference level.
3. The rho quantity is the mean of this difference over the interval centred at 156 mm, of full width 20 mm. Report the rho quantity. -0.244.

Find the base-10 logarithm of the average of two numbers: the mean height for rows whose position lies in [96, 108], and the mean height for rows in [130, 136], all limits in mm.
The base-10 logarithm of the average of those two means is 0.79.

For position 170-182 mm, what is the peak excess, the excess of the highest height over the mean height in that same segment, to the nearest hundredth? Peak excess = 0.31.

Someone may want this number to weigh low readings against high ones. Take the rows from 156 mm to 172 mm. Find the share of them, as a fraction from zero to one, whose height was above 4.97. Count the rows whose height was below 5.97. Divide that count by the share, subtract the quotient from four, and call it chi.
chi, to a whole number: -2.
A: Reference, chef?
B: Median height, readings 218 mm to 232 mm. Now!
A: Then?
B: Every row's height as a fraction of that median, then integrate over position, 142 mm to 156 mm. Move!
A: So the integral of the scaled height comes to 19 mm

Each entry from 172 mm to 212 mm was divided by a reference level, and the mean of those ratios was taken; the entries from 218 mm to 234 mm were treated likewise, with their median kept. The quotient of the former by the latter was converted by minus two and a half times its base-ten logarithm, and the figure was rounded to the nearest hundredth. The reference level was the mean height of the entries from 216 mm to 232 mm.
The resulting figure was -0.17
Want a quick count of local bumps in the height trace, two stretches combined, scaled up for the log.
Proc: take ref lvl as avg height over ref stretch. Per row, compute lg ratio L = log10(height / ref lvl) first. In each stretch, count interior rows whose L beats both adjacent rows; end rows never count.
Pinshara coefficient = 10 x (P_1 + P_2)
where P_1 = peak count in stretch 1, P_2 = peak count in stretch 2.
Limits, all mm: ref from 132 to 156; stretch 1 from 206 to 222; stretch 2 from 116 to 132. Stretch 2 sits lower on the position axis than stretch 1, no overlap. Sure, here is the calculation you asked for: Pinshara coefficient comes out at 30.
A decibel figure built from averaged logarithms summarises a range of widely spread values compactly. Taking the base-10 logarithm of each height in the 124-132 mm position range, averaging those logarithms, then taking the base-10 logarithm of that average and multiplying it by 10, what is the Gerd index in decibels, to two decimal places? -1.18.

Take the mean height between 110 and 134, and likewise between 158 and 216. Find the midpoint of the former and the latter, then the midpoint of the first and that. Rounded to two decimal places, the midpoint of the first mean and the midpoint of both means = 5.99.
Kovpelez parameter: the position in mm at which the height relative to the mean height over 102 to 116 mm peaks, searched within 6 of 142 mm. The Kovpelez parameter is 145.0 mm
